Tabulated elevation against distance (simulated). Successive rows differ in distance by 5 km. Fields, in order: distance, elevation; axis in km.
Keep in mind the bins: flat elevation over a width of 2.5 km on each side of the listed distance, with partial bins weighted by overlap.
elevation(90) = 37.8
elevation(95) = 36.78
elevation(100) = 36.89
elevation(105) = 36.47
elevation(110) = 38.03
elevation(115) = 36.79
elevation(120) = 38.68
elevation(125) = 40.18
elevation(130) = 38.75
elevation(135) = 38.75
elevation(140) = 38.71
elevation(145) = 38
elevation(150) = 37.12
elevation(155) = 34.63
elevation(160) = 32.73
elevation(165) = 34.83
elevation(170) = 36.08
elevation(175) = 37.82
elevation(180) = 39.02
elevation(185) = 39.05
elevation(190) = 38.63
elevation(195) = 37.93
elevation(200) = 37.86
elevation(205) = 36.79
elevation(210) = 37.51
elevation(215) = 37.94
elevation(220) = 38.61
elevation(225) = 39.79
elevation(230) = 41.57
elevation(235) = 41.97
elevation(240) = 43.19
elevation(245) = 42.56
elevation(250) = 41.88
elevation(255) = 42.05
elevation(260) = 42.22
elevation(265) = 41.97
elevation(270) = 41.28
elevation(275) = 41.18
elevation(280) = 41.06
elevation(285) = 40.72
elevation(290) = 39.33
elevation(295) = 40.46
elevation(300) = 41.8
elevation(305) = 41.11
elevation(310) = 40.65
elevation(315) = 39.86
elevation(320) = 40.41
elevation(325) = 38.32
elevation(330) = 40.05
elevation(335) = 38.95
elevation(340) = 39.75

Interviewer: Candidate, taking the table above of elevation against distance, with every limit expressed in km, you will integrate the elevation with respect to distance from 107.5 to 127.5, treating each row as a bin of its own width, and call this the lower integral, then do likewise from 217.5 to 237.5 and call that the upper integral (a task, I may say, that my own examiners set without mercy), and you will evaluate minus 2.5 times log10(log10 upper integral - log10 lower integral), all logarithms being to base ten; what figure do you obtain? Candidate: 4.11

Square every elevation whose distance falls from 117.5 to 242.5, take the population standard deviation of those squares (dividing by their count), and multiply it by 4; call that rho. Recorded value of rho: 674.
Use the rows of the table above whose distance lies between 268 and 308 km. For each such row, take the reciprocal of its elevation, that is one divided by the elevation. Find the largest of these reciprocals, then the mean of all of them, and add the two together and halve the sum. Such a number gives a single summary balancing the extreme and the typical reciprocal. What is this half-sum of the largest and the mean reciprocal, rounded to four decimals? 0.0250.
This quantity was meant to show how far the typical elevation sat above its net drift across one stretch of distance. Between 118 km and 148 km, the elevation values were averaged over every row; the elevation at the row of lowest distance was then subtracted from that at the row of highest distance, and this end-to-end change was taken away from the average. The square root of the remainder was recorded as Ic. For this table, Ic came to 6.3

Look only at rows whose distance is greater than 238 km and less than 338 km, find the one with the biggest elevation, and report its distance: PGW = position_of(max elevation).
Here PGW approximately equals 240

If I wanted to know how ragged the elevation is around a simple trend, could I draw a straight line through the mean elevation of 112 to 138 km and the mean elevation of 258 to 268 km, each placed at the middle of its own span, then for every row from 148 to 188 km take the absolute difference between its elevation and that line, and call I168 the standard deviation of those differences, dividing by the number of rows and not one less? 1.9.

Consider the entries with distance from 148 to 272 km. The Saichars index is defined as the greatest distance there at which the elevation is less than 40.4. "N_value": 225 km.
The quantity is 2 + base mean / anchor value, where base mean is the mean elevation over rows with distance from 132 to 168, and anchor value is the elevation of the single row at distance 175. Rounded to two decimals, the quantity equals 2.96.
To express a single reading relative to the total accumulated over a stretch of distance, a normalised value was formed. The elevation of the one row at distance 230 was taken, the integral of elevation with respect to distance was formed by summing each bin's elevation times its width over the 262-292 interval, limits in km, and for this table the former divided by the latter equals 0.034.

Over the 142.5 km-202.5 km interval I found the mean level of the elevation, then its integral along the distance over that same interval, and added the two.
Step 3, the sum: 2255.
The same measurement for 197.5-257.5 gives 2449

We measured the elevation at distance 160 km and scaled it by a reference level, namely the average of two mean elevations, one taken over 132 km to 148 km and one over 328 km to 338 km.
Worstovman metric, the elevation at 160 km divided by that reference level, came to 0.84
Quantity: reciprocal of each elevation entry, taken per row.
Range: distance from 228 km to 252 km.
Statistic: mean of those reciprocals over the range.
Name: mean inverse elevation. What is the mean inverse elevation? 0.0237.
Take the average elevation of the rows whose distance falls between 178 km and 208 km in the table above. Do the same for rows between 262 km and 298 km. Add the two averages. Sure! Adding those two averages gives 79.1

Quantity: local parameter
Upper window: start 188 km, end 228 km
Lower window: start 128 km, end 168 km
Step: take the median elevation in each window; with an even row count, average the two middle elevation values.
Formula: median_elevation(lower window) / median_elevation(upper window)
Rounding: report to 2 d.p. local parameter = 0.99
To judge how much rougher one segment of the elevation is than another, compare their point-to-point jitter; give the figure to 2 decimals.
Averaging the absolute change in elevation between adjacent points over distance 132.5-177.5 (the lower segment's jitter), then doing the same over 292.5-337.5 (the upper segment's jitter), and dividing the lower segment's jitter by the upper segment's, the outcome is 1.27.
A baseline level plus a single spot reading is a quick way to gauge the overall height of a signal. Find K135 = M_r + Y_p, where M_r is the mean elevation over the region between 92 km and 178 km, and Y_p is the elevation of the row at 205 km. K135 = 73.9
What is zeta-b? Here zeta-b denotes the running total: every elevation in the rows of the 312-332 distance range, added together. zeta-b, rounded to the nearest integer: 159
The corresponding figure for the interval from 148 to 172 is 175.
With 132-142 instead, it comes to 77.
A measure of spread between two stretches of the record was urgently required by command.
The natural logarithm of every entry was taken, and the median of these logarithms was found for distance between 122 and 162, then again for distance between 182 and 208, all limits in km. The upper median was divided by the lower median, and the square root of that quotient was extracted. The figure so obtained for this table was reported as 0.998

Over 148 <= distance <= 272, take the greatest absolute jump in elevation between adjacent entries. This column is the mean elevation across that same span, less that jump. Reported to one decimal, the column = 36.5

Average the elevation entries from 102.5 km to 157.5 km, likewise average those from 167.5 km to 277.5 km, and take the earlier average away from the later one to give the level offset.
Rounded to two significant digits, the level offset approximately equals 2.0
